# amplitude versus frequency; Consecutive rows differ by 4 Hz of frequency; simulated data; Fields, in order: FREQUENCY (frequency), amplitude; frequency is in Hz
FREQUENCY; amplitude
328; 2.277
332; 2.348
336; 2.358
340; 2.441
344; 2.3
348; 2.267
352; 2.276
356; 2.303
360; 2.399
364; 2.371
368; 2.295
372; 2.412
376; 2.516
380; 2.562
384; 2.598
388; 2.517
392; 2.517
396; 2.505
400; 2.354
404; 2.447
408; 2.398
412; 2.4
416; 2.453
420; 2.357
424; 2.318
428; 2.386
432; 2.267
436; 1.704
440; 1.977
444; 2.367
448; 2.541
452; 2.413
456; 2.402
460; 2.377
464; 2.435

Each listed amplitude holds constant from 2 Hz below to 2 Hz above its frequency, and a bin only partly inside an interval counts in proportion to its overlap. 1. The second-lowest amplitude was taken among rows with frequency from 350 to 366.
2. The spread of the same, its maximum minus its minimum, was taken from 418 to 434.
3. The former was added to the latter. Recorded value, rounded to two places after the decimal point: 2.42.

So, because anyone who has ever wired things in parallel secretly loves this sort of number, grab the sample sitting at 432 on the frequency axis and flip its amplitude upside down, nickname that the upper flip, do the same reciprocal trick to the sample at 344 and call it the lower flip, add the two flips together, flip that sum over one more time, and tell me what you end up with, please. 1.14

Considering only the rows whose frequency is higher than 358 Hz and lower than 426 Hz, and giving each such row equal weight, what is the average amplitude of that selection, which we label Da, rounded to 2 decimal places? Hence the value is 2.44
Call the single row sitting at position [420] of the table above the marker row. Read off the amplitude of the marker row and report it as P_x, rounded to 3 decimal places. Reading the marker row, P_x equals 2.357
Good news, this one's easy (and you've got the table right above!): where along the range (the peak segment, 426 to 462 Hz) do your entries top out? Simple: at 448 Hz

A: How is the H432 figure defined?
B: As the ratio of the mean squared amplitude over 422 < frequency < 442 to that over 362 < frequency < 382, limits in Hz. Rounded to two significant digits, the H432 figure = 0.78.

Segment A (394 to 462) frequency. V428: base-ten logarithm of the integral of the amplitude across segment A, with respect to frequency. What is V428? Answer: 2.20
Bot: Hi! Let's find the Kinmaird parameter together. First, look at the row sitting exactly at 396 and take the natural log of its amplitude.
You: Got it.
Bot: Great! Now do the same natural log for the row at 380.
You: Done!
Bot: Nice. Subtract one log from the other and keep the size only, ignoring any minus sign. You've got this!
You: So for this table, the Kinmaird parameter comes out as 0.022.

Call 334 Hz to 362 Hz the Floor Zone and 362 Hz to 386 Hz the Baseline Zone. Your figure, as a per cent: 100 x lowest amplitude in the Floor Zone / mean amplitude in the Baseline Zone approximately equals 92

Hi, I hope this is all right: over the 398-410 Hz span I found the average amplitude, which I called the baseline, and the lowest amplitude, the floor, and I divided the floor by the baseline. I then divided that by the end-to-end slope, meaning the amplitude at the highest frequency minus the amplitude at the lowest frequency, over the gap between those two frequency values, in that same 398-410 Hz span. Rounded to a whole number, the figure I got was 178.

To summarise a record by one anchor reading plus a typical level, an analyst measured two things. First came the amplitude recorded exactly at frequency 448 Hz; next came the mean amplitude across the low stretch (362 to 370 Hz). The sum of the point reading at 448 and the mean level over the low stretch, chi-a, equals 4.87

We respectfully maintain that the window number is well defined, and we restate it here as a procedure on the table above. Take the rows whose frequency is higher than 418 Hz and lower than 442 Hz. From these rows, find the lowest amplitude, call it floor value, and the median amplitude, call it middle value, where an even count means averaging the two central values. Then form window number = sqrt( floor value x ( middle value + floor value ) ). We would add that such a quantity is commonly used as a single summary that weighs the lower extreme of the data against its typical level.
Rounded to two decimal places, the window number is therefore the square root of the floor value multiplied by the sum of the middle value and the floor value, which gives 2.61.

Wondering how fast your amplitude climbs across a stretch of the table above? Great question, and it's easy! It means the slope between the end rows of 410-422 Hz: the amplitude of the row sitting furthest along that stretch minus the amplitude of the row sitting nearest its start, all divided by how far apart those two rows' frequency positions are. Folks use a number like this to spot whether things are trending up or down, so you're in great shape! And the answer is -0.005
